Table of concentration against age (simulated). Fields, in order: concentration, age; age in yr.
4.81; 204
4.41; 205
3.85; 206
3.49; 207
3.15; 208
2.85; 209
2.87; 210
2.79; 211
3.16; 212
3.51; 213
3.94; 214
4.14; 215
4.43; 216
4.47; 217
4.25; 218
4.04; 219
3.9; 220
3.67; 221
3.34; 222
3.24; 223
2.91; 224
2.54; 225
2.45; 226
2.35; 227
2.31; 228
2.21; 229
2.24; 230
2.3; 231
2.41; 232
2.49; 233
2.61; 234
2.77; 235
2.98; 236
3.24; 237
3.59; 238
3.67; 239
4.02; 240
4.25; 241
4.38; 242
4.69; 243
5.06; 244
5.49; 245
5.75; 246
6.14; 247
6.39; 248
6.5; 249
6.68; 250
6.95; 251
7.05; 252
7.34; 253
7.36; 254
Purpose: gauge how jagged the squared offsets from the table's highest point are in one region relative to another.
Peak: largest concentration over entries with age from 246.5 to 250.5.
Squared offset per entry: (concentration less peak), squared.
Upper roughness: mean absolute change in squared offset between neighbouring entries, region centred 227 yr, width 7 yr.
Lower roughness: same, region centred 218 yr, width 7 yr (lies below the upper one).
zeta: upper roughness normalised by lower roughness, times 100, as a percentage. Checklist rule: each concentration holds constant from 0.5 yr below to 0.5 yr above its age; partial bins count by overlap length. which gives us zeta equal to 105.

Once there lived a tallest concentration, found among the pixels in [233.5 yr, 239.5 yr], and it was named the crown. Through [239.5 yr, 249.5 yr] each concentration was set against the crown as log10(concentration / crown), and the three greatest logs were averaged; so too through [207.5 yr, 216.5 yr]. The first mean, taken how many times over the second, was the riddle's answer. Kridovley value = 4.3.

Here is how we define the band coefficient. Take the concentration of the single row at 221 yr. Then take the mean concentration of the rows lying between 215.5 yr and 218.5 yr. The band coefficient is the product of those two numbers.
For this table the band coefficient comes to 16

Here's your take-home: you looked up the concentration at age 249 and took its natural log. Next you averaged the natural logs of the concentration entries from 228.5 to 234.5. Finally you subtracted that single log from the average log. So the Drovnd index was -1.0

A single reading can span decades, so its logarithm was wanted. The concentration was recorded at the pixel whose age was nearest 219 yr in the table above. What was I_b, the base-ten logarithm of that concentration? 0.61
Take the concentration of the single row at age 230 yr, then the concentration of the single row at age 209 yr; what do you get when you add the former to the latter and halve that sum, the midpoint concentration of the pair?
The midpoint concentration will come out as 2.5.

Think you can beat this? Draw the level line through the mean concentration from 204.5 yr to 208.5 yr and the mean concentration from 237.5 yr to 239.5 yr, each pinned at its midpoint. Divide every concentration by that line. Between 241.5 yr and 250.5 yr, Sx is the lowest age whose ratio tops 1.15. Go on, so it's 242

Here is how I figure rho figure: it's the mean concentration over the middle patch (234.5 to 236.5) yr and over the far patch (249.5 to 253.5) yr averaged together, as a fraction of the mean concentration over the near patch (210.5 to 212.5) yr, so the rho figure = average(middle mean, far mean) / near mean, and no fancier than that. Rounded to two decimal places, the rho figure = 1.66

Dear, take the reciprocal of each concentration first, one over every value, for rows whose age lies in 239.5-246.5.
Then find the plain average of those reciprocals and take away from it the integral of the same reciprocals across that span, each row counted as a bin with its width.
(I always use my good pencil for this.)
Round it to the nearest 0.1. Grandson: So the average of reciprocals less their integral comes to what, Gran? -1.3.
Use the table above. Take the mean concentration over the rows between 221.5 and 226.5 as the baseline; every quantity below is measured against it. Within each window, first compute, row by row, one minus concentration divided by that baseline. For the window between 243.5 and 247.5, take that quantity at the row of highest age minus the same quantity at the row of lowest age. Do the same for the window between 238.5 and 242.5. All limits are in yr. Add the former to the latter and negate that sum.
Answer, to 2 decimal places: 0.62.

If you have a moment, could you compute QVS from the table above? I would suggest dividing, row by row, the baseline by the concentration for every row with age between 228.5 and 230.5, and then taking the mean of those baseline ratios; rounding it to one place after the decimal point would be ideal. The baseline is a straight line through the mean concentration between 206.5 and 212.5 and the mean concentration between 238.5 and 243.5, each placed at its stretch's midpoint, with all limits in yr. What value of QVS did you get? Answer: 1.7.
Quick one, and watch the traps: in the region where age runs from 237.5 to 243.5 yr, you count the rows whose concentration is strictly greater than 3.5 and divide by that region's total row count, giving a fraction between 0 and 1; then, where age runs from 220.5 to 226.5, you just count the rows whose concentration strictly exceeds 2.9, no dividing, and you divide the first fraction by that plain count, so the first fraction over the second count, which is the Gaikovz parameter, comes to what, 0.25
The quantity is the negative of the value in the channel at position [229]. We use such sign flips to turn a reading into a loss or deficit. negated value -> -2.2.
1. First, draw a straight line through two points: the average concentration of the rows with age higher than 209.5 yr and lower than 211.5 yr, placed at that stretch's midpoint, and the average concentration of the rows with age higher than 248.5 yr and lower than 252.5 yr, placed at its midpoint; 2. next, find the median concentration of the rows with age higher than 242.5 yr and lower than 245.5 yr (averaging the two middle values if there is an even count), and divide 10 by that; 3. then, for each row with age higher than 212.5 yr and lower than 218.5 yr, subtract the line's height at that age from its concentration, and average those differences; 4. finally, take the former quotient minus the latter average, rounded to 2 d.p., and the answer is 1.18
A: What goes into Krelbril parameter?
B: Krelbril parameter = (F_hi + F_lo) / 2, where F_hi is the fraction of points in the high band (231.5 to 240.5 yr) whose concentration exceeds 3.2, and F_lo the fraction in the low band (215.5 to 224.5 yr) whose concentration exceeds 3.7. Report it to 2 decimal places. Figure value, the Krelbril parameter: 0.50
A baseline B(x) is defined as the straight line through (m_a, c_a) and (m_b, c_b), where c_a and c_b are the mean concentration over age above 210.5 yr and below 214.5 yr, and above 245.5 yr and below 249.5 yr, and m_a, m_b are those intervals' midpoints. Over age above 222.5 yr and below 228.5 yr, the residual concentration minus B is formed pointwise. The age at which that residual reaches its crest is 223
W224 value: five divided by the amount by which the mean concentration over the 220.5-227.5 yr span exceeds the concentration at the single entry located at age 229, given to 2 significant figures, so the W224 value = 7.0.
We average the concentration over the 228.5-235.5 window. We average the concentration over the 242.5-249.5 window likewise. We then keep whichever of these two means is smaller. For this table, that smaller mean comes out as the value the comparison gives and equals 2.4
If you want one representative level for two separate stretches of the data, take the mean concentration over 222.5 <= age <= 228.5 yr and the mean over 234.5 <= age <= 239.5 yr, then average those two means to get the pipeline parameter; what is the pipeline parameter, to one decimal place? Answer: 2.9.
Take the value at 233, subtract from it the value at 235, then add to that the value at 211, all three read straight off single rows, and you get 2.5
